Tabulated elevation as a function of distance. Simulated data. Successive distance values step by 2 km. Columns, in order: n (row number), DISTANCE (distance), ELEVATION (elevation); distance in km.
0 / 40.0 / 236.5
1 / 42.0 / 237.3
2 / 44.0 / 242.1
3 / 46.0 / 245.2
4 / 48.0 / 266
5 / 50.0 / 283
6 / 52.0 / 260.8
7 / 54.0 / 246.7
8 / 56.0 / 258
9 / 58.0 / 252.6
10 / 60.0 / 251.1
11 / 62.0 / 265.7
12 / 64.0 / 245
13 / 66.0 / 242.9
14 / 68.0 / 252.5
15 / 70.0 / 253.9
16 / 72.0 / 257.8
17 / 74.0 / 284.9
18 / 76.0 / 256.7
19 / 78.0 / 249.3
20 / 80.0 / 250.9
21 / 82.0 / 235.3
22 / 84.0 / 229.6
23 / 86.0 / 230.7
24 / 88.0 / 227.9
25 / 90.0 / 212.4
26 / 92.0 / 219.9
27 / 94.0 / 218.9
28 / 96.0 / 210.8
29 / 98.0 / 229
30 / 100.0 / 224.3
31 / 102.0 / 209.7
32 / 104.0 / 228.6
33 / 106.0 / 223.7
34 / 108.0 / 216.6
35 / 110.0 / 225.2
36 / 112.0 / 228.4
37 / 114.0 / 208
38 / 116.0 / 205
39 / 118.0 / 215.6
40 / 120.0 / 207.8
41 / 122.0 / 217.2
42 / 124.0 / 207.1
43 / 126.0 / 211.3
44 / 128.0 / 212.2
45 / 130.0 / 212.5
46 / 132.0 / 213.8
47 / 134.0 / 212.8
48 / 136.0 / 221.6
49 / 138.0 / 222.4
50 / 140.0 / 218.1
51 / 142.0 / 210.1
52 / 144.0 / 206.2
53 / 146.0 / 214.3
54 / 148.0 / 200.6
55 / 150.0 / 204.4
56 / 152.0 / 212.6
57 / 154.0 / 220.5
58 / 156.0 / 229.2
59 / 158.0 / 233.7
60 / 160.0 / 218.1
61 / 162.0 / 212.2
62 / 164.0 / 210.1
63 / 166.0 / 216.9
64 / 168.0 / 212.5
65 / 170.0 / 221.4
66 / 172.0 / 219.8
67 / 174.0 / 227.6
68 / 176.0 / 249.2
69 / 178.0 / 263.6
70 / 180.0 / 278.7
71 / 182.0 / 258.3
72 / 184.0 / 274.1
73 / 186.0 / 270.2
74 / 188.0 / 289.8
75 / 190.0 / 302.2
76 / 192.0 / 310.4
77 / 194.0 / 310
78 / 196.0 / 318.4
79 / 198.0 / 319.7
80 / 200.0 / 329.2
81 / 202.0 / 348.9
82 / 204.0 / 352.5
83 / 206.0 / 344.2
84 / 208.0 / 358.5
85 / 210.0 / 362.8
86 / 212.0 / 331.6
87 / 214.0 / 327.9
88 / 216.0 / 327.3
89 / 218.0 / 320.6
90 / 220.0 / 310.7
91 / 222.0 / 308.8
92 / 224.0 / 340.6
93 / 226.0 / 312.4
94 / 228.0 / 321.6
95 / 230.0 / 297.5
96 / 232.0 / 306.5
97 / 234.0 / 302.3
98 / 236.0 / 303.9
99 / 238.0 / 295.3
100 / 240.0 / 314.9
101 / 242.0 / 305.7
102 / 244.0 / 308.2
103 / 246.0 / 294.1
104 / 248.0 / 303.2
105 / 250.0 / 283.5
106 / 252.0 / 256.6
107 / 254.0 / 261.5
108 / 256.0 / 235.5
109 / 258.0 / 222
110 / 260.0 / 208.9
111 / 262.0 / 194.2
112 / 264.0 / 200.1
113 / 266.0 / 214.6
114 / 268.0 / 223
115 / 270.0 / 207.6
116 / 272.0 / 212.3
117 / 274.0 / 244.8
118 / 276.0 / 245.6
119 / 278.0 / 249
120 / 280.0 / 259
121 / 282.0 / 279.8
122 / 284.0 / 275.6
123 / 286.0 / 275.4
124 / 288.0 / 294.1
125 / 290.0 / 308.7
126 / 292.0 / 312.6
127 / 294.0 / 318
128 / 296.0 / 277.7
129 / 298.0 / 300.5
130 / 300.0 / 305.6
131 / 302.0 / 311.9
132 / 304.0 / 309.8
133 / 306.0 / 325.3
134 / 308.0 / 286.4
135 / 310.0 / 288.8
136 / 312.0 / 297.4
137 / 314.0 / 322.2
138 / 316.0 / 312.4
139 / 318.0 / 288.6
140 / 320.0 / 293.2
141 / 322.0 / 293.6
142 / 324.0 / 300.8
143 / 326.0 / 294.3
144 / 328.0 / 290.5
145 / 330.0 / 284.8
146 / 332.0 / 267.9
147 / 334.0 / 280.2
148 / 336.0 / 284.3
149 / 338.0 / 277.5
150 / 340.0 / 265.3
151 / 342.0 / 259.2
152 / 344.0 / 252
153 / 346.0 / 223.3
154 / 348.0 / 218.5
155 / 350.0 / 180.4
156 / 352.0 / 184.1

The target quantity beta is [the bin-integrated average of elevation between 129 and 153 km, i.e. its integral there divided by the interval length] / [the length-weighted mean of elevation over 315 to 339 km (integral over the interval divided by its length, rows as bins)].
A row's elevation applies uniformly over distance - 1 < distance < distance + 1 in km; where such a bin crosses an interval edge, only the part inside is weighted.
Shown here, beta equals 0.74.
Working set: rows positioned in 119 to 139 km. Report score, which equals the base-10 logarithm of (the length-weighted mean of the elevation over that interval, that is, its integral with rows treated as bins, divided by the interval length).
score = 2.33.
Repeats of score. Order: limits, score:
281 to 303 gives 2.47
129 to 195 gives 2.37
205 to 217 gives 2.53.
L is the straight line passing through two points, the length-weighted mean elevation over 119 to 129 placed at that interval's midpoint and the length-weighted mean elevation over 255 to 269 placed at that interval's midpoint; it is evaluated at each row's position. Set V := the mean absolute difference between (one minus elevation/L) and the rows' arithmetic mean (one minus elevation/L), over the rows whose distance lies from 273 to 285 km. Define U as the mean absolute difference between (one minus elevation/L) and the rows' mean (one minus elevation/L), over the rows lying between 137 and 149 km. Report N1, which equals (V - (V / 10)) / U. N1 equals 1.7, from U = 0.03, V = 0.058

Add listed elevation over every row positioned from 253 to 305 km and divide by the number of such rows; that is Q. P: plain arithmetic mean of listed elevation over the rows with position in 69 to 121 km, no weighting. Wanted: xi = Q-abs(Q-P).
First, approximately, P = 229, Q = 260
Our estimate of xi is 229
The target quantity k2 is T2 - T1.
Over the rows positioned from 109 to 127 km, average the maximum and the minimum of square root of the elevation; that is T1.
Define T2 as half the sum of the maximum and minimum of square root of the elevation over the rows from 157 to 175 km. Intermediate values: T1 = 14.7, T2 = 14.9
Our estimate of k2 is 0.2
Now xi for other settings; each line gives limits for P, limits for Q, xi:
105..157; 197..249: 215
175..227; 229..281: 207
